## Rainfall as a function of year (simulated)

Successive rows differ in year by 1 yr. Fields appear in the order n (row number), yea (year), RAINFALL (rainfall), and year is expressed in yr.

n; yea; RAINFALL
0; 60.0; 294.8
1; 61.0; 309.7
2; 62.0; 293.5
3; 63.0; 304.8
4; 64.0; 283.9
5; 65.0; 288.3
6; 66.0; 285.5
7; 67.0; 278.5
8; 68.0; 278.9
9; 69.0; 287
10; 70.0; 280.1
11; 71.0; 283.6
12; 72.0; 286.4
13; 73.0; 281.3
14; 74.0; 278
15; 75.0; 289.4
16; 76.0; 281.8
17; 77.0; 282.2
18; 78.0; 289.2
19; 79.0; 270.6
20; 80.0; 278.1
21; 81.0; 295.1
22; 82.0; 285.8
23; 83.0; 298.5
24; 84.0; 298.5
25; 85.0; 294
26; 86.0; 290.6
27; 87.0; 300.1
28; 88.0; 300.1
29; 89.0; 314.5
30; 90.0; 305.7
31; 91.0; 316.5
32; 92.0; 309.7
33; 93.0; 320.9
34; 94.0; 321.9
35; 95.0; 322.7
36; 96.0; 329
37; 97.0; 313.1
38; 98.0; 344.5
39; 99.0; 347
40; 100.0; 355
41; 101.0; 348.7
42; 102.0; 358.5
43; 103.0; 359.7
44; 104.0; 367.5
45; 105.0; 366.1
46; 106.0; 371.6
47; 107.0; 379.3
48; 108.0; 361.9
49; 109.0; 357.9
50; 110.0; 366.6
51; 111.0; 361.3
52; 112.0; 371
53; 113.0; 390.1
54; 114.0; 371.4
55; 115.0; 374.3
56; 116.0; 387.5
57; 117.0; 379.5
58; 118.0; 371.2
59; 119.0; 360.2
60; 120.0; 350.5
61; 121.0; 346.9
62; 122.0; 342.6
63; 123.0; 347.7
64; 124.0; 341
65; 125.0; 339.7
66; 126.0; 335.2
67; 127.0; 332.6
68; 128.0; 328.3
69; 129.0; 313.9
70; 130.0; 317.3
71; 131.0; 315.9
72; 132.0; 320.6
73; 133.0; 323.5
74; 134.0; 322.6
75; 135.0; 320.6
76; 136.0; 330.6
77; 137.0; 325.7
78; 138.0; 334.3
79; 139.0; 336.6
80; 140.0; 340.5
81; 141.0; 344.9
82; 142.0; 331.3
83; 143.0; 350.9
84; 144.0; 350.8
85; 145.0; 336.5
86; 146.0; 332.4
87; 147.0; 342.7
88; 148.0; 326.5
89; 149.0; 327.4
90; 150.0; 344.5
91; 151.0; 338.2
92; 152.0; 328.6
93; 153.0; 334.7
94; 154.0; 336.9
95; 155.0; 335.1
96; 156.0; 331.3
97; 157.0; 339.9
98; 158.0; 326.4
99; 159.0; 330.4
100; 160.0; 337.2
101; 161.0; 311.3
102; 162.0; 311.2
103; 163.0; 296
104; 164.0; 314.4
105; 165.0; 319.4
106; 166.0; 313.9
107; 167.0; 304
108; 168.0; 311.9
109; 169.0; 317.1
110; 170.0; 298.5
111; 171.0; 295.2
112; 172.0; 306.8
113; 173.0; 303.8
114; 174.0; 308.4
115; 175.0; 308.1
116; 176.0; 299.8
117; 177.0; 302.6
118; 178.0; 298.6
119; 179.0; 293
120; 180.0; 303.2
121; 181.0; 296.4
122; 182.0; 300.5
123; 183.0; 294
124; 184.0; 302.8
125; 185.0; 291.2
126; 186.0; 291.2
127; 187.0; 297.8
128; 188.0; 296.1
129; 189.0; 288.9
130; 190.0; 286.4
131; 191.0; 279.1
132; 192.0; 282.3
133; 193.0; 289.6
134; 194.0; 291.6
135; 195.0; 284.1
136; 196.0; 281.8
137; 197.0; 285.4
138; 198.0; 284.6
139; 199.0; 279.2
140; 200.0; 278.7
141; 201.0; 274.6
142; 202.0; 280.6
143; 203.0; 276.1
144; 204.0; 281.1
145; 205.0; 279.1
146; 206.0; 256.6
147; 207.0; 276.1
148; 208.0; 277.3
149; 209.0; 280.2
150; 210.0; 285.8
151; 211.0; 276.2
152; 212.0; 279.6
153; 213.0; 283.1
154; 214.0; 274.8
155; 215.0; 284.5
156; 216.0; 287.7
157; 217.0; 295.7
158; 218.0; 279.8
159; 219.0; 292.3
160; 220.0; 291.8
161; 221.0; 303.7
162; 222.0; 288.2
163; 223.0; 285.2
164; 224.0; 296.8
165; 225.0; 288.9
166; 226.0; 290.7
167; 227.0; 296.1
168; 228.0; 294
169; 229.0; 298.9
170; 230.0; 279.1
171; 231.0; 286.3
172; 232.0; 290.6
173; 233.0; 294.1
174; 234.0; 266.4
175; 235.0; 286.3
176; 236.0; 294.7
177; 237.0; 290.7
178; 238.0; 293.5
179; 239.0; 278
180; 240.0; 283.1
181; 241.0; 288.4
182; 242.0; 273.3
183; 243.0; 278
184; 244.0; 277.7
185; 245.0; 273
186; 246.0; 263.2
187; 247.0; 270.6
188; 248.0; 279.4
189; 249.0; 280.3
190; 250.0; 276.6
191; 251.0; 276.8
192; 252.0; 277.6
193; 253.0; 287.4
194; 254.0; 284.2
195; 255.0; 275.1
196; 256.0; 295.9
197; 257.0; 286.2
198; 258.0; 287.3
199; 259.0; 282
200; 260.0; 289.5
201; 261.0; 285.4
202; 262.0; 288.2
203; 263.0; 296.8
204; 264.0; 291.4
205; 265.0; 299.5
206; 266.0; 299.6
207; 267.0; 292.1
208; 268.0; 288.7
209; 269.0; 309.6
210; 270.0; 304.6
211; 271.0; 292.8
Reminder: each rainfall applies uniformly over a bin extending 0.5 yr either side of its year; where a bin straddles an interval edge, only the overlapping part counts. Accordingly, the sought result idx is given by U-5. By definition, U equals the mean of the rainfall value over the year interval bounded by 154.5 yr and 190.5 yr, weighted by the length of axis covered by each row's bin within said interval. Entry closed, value 302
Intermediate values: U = 307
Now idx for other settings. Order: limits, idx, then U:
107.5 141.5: 341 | 346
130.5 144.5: 327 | 332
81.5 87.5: 290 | 295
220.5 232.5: 287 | 292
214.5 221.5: 286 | 291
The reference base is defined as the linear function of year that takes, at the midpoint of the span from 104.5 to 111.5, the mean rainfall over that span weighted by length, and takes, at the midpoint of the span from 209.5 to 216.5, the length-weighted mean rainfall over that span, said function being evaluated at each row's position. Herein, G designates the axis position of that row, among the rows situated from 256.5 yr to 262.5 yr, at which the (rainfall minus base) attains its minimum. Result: 259.0 yr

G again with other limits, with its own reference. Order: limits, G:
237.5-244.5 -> 242.0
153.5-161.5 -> 161.0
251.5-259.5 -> 255.0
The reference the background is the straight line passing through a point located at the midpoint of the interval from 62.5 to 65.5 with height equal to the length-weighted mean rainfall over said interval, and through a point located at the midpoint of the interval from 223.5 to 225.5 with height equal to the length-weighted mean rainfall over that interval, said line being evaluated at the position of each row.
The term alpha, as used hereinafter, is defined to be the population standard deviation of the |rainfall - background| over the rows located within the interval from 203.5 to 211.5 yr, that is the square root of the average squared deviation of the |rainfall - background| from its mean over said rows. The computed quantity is 8.1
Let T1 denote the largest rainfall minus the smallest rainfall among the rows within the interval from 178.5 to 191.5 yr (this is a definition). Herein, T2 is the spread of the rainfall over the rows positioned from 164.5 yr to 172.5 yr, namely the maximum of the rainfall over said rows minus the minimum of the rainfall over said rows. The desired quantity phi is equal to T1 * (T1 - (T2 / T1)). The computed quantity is 557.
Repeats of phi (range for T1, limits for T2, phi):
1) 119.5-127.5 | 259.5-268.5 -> 306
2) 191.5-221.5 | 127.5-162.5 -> 2179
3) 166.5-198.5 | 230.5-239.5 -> 1416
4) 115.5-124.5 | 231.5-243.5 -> 2134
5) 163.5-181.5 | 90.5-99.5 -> 660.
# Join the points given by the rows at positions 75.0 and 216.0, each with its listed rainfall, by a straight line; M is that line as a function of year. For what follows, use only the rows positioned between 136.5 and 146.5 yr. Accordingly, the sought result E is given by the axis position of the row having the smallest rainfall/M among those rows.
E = 137.0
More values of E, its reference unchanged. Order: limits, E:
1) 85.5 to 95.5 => 86.0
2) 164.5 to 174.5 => 171.0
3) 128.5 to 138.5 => 129.0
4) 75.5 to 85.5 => 79.0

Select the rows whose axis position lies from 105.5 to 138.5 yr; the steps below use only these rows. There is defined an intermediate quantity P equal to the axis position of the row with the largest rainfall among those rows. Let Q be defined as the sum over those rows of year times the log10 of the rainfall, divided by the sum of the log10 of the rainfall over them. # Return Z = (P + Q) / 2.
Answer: 117.5 yr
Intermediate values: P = 113.0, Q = 121.9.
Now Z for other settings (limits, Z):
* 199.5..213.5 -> 208.3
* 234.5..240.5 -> 236.7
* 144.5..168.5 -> 153.2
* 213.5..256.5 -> 228.0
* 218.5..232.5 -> 223.2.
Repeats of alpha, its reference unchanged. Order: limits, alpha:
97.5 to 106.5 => 9.1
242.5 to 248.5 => 5.6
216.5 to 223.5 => 4.5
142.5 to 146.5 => 8.3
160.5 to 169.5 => 6.7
